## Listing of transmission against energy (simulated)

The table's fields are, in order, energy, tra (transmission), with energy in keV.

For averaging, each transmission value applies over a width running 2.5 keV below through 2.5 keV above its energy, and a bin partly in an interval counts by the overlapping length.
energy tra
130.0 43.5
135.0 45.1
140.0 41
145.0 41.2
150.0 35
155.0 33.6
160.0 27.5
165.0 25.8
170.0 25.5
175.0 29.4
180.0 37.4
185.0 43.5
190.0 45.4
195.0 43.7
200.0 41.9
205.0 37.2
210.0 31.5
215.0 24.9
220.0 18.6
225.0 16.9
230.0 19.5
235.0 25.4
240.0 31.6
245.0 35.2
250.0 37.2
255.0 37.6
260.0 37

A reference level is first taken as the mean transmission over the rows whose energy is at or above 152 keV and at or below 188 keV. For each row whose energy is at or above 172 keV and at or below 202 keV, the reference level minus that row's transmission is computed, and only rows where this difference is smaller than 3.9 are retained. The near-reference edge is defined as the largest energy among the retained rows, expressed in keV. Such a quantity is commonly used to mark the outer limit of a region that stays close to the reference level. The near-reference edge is 200.0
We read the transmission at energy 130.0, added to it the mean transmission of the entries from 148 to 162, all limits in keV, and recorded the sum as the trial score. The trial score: 76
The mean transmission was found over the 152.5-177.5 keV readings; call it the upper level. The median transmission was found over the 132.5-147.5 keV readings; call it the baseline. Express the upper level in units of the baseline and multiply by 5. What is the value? 3.4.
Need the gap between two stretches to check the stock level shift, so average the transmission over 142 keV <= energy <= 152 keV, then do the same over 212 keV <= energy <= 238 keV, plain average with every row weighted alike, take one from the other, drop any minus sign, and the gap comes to 17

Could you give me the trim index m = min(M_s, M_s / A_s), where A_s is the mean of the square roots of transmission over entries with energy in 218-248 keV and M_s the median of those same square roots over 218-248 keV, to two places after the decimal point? 0.96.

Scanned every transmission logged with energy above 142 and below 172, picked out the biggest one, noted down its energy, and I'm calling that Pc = 145.0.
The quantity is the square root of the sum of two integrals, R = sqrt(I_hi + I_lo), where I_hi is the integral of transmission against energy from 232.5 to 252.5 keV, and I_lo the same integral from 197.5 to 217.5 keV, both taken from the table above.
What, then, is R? 36.4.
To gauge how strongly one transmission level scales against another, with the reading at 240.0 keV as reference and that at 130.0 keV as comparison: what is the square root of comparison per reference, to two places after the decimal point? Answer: 1.17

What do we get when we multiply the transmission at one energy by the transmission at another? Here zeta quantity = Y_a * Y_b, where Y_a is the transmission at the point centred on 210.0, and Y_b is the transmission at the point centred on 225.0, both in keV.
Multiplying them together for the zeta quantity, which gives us 532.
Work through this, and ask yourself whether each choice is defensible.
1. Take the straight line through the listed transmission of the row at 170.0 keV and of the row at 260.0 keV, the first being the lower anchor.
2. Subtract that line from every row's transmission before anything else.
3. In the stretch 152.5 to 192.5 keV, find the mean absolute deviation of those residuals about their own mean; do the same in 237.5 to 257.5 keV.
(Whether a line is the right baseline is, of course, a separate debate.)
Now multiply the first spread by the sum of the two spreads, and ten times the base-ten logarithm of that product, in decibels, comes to 16.3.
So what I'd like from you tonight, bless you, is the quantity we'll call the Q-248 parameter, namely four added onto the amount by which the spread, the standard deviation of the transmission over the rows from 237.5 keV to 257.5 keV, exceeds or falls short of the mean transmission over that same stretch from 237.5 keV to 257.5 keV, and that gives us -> -29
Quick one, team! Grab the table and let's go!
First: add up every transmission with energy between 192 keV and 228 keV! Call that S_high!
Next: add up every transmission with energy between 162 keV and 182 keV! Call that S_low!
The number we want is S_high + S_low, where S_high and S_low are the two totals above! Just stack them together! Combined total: 333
